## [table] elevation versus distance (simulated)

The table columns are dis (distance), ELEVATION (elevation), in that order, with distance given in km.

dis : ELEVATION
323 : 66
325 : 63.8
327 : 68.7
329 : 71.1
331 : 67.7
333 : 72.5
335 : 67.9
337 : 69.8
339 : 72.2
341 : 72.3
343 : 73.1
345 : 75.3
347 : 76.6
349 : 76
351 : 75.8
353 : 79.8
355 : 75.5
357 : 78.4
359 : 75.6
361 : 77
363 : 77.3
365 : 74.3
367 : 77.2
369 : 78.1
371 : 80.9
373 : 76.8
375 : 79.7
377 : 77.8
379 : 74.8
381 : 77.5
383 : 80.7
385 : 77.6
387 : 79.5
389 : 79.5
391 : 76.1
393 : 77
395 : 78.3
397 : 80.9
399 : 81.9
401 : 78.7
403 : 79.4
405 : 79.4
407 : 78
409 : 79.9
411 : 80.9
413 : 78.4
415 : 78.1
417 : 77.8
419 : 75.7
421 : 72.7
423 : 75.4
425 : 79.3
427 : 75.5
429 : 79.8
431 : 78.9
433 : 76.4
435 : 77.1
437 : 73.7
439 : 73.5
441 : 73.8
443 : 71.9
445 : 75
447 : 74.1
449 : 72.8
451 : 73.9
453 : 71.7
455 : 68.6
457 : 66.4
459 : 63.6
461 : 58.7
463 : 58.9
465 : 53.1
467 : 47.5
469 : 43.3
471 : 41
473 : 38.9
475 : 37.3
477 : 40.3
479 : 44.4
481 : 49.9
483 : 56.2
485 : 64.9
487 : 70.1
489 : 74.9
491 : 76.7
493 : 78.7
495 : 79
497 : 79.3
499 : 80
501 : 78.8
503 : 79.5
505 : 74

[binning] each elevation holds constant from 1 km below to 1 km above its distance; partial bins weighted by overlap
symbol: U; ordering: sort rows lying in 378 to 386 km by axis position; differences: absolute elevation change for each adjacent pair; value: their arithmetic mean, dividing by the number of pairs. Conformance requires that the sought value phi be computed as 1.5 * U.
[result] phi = 4.5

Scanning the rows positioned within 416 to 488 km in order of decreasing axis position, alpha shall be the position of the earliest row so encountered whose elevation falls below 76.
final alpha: 487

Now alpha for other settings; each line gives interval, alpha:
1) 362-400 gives 379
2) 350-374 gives 365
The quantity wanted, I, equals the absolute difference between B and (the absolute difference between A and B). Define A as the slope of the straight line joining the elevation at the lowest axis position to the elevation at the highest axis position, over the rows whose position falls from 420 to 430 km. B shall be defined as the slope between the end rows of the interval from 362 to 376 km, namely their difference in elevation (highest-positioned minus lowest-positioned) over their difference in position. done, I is 0.5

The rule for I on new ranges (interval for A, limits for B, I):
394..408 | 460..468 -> 3.7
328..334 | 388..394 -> 1.6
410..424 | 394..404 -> 0.5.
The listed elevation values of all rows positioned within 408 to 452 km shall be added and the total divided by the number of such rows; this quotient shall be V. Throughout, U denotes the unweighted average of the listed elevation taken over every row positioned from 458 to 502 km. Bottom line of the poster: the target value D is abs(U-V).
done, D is 16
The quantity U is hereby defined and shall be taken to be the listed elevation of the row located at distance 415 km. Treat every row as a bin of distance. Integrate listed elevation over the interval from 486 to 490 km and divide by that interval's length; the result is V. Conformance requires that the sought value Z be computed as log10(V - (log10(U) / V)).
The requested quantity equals 1.860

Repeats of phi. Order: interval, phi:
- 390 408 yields 2.1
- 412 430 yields 3.8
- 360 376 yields 3.6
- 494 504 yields 1.1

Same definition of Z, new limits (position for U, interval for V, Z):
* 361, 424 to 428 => 1.889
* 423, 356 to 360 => 1.886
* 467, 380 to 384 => 1.898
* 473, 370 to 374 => 1.897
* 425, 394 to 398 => 1.901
